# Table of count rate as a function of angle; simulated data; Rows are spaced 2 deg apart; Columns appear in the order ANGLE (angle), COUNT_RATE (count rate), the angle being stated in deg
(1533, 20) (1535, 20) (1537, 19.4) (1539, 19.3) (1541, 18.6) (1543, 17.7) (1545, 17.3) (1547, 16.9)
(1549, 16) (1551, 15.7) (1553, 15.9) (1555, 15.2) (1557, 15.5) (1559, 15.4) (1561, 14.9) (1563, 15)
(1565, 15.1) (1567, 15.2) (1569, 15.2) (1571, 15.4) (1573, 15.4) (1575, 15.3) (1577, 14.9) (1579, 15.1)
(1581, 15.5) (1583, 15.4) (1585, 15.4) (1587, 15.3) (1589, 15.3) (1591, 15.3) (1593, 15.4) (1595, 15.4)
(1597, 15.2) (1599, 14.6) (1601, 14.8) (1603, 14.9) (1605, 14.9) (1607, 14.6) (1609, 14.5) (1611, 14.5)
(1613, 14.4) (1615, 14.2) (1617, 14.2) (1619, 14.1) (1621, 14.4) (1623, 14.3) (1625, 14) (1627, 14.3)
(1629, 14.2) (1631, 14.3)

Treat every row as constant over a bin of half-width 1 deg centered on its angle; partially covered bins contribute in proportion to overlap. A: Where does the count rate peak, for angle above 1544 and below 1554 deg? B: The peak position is 1545 deg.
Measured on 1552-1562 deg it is 1553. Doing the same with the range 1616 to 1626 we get 1621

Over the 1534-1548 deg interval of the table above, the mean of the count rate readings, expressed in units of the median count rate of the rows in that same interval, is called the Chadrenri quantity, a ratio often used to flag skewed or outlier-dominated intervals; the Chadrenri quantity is 0.992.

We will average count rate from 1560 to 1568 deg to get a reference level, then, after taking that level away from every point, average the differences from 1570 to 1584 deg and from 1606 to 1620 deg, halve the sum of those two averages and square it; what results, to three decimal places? 0.052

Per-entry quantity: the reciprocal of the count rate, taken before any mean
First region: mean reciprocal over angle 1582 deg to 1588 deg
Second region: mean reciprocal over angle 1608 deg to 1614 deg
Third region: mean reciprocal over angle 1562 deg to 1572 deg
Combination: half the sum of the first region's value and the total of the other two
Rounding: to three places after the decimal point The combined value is 0.100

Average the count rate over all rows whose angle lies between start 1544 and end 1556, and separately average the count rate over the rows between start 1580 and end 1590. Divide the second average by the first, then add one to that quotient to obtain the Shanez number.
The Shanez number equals 1.95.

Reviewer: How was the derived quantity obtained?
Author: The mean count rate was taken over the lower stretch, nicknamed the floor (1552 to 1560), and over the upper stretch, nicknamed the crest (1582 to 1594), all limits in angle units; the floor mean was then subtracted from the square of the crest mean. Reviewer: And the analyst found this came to 220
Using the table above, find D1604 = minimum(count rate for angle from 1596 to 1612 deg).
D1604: 14.5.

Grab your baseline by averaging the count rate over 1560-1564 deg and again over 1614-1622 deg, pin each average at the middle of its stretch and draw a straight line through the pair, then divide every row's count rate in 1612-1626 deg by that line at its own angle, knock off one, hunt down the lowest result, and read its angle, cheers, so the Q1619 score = 1625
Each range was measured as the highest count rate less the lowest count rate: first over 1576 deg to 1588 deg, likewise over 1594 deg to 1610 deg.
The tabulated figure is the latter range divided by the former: 1.5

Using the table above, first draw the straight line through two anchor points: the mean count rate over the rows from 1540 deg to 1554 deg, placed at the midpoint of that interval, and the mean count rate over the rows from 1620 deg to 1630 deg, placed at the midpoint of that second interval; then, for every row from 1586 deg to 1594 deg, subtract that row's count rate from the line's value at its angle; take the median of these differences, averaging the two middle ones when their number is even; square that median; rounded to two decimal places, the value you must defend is 0.01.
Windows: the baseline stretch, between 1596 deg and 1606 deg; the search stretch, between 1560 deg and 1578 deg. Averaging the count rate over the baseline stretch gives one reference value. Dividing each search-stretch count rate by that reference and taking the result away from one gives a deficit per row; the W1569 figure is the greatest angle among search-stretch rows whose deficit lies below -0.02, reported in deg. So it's 1575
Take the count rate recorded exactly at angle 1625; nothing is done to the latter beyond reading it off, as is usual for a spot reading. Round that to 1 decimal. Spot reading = 14.0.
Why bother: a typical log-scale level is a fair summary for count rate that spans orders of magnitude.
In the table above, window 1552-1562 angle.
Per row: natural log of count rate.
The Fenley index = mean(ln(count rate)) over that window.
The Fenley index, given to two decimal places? 2.73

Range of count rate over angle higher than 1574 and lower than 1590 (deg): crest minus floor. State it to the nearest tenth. 0.6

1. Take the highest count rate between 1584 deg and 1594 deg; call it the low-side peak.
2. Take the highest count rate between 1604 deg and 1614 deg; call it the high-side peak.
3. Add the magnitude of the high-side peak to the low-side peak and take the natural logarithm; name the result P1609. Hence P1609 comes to 3.41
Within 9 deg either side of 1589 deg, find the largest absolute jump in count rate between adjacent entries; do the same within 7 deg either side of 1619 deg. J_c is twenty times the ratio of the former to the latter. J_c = 13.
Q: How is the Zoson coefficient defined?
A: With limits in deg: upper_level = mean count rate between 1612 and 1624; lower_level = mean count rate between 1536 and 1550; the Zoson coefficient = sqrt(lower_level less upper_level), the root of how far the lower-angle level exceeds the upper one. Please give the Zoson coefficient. 1.9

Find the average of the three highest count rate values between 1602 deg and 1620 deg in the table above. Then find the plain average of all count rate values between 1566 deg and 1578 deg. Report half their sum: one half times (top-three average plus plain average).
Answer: 15.0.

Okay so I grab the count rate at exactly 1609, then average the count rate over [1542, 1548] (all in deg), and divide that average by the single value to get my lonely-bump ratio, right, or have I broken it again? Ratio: 1.19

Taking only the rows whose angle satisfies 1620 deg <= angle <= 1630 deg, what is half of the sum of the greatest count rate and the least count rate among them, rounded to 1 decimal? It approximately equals 14.2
